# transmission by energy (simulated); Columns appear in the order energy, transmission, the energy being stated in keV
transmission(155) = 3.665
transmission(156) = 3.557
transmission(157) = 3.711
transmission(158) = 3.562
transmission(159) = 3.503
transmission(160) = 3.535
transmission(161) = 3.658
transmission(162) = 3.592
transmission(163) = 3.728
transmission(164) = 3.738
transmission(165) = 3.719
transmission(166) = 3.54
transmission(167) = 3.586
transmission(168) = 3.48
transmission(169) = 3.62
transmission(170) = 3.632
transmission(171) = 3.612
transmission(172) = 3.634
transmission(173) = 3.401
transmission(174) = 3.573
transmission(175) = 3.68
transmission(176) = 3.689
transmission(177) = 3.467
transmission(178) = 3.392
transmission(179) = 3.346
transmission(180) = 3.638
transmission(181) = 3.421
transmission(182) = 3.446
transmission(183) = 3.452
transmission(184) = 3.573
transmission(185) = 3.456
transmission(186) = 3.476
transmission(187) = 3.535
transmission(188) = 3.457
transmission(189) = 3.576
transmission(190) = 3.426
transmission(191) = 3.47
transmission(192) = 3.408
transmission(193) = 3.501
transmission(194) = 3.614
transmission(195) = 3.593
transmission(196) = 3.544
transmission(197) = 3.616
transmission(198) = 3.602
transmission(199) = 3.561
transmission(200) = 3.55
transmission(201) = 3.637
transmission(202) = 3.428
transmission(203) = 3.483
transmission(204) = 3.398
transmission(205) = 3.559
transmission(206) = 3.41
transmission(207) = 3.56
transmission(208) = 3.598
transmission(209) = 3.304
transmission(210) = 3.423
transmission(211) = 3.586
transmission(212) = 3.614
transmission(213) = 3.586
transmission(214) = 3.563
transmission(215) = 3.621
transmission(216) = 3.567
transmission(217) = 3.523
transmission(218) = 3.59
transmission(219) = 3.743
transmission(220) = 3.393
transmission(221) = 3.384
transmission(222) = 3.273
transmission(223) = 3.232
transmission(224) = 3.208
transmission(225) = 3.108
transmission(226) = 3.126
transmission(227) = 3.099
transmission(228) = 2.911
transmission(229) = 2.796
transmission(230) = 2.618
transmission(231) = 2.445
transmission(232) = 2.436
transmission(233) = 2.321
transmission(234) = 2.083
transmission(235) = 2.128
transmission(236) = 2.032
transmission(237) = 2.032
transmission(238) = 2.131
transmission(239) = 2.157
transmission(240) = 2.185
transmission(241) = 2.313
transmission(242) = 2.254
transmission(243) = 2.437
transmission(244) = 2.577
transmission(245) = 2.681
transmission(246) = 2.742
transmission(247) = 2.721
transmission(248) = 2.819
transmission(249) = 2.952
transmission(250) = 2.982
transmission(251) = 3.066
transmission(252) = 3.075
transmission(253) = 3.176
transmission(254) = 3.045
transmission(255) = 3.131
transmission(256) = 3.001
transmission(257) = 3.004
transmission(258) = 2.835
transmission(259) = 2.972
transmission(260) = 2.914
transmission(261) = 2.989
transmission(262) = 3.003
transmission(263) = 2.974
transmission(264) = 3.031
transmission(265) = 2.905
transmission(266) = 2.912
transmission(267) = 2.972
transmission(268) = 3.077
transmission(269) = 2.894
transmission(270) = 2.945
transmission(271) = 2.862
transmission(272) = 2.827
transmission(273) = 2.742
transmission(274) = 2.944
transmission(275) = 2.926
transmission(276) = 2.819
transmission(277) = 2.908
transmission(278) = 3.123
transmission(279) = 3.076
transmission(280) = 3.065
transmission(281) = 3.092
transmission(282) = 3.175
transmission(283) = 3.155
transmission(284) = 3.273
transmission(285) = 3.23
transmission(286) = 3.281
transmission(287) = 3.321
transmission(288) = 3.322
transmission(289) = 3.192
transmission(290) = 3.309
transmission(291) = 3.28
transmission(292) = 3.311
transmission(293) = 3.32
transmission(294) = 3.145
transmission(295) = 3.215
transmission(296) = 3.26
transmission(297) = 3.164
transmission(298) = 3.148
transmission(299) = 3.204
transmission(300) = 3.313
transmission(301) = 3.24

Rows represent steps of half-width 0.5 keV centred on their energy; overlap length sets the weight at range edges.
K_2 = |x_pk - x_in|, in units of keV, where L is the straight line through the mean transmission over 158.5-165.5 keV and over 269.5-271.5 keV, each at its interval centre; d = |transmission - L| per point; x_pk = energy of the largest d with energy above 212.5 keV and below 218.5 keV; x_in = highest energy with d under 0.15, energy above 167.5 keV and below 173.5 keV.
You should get 43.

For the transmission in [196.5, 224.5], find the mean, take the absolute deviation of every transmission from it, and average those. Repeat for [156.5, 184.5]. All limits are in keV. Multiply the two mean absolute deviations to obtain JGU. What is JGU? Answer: 0.010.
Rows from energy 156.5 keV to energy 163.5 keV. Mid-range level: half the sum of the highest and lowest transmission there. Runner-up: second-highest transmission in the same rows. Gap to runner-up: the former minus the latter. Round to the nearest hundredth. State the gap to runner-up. -0.10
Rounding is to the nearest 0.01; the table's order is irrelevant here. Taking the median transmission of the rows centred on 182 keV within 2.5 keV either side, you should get 3.45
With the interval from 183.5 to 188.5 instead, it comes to 3.48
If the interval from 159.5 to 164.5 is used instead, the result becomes 3.66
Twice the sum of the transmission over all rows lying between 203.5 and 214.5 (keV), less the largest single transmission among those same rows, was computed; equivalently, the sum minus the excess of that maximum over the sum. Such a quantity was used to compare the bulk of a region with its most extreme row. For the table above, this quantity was 74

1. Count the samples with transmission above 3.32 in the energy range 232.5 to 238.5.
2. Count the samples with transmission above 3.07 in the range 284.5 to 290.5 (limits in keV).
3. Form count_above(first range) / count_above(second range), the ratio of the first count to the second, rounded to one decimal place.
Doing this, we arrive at 0.0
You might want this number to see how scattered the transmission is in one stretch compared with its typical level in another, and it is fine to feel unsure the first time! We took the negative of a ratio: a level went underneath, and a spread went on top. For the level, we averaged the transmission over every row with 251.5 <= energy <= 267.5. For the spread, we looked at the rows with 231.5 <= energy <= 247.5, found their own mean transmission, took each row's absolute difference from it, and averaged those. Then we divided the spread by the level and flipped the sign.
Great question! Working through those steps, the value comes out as -0.068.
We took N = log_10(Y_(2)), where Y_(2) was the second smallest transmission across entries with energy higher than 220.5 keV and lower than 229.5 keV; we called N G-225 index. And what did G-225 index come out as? 0.464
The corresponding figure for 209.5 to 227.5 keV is 0.492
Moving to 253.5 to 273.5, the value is 0.451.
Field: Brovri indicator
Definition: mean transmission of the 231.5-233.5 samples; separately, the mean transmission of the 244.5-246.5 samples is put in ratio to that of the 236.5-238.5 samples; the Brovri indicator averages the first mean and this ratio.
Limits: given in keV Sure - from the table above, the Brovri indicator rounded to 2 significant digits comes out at 1.8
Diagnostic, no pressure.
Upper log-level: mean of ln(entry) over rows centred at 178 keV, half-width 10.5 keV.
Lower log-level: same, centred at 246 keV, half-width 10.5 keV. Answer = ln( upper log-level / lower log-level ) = 0.27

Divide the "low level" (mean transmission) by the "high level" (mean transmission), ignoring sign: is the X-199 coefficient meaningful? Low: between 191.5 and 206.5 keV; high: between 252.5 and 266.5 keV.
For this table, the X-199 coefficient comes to 1.179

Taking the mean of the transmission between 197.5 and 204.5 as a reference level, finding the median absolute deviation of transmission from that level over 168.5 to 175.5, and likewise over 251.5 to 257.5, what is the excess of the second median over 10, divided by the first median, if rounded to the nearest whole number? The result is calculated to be -87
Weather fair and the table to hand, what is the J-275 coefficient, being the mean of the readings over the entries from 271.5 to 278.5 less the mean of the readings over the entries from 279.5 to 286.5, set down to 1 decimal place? -0.3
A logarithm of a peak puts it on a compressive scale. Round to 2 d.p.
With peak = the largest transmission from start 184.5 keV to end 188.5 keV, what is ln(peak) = 1.26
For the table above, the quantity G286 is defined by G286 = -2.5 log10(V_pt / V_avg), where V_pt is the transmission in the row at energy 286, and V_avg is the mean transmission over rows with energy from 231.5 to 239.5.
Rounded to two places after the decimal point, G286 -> -0.45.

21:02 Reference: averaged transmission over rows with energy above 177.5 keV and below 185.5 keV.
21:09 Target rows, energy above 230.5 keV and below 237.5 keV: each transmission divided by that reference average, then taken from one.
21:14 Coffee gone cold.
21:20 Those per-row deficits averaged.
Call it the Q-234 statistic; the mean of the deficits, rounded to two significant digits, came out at 0.36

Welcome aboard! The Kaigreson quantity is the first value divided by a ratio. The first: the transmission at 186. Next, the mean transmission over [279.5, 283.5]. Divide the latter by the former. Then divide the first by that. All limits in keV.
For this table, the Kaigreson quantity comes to 3.9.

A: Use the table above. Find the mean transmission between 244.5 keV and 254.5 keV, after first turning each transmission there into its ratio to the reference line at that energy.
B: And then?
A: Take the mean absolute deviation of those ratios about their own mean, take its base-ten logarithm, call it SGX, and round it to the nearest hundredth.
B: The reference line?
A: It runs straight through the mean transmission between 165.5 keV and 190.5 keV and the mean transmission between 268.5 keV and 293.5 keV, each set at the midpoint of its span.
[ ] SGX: -1.31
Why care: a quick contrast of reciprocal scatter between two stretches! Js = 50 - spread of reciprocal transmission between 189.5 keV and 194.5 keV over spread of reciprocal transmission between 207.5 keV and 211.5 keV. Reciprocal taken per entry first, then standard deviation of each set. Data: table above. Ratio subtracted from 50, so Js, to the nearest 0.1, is 49.4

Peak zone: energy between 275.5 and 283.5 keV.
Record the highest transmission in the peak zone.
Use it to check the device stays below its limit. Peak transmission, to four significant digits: 3.175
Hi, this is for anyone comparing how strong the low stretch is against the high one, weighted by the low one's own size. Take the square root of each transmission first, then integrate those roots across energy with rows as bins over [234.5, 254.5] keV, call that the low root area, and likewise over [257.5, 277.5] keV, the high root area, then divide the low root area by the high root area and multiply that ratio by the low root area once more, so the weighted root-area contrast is 30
